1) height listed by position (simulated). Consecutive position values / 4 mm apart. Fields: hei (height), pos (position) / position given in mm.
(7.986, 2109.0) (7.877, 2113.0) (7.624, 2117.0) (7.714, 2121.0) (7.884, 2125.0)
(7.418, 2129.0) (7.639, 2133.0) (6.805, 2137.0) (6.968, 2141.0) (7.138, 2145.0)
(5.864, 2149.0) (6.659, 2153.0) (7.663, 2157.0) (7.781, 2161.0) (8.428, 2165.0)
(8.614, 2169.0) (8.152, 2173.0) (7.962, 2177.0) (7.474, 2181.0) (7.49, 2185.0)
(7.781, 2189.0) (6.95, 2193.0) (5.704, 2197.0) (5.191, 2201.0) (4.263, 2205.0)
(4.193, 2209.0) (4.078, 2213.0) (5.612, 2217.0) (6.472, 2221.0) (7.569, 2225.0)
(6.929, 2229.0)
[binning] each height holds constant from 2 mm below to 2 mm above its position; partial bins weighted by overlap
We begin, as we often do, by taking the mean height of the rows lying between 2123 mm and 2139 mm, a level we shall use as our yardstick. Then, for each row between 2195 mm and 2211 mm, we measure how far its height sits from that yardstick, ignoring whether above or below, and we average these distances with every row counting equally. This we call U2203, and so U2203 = 2.6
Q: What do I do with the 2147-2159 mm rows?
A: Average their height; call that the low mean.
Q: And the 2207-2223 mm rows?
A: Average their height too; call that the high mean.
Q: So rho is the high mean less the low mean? -1.6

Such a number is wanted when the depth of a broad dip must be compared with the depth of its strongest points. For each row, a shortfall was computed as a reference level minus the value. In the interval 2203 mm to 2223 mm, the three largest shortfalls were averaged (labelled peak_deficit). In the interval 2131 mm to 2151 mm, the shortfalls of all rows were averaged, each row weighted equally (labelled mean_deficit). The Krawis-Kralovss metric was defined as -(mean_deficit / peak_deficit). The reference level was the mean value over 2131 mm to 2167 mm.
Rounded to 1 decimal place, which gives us -0.1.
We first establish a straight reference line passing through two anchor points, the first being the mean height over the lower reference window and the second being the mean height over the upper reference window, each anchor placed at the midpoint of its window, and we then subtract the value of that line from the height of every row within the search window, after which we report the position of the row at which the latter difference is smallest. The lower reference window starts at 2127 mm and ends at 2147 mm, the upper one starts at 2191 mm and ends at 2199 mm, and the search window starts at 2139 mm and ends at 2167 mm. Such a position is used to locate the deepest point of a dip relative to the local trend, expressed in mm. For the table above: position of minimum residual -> 2149.0 mm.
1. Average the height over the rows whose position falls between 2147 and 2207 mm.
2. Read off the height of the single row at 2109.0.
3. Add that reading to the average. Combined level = 15.1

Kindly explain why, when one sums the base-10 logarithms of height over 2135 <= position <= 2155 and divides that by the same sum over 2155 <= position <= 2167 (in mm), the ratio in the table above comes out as 1.53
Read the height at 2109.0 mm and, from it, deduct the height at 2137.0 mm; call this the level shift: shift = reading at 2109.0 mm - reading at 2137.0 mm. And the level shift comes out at 1.2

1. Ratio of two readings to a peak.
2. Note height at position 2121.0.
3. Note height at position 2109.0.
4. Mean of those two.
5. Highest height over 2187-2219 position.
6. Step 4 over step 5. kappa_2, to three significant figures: 1.01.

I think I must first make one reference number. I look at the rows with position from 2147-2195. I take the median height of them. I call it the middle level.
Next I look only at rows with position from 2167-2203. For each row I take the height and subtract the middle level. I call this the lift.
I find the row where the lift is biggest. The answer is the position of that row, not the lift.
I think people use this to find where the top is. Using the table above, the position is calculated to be 2169.0 mm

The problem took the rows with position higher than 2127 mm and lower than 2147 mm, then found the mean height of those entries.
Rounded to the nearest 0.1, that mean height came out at 7.2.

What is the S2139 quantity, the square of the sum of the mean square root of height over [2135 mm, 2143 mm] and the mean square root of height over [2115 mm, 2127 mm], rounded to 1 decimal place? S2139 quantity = 29.2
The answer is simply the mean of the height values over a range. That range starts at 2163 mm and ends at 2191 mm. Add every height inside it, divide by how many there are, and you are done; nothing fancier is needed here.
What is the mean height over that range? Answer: 8.0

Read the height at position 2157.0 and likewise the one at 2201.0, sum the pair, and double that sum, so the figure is 25.7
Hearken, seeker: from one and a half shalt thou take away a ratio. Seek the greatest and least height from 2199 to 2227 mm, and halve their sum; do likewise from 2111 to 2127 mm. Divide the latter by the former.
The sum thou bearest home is 0.17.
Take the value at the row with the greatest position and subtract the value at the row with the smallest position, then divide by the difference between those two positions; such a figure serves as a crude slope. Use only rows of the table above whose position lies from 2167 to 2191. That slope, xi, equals -0.04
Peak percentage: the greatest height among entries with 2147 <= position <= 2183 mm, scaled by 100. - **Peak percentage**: 861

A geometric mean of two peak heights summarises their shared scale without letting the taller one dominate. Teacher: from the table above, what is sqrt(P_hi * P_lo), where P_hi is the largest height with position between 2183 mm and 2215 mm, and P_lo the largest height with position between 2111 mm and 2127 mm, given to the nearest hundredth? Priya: 7.83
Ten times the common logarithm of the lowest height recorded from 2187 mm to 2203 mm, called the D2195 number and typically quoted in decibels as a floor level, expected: 7.2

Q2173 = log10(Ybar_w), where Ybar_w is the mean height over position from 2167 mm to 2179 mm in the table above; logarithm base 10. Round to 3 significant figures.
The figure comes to 0.916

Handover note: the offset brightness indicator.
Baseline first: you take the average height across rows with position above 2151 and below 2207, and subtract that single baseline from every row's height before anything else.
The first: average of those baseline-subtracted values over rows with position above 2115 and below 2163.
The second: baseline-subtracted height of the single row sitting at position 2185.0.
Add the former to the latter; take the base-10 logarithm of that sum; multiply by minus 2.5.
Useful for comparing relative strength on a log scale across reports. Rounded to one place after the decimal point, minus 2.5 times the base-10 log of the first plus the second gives 0.9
